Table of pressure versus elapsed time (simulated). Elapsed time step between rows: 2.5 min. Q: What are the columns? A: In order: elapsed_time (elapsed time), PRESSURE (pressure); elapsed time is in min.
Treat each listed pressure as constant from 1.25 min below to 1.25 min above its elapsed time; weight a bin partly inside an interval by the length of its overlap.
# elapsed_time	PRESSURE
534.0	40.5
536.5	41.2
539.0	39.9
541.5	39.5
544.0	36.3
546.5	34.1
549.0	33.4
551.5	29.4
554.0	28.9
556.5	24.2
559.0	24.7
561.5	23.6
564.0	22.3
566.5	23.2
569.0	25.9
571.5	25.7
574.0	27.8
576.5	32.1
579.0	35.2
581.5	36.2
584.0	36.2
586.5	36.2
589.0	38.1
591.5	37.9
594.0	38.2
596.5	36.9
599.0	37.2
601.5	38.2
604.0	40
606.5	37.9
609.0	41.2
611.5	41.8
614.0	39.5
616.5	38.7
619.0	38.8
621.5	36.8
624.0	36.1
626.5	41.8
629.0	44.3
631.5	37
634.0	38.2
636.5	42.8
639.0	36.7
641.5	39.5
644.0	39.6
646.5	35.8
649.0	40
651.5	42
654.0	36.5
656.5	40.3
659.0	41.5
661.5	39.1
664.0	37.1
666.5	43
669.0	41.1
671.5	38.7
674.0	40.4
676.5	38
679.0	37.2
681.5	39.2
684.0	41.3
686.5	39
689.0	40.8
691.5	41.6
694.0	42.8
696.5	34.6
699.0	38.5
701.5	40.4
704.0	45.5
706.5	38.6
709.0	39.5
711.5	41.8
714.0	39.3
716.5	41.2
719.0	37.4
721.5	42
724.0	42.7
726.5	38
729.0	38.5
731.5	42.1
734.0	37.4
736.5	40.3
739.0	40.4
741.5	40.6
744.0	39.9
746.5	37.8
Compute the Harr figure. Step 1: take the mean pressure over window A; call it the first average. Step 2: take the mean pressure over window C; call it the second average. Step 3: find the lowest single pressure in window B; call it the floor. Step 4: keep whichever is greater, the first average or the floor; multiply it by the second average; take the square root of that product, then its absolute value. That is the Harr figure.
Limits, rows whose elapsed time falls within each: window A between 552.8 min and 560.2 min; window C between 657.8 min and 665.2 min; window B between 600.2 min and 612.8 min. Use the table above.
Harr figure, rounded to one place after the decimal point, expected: 38.6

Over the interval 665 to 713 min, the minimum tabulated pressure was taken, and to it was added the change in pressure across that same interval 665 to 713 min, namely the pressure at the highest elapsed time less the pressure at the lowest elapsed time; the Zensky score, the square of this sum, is 1116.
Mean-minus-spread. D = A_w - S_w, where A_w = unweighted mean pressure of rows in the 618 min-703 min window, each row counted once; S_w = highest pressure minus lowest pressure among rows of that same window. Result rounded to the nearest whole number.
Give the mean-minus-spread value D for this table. 30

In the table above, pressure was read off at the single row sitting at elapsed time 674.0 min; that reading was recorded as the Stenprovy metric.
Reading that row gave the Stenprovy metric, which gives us 40.4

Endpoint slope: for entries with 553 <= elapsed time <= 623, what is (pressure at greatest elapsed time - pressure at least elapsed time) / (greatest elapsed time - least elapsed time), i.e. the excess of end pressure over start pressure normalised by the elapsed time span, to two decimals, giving 0.12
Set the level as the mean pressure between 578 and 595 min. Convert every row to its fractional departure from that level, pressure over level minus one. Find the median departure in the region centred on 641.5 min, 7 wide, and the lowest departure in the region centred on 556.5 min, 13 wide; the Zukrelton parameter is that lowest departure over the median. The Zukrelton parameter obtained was -5.0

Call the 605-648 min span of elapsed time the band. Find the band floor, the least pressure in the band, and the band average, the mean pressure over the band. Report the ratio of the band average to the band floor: 1.10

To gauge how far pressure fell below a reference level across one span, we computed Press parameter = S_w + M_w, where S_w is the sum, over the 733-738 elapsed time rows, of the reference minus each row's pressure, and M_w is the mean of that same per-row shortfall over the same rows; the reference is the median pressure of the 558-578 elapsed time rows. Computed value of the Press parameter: -41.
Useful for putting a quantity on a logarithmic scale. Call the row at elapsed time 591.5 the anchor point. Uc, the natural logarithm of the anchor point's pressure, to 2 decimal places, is 3.63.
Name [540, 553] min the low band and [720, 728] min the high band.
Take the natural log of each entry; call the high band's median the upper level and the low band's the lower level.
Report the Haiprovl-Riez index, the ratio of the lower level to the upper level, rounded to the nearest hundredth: 0.94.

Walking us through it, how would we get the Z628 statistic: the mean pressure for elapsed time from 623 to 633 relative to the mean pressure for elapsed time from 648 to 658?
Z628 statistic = 1.00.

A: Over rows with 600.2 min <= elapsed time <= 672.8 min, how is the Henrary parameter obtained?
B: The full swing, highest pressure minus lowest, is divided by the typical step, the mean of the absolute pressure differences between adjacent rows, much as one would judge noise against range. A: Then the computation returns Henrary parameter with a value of 3.0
